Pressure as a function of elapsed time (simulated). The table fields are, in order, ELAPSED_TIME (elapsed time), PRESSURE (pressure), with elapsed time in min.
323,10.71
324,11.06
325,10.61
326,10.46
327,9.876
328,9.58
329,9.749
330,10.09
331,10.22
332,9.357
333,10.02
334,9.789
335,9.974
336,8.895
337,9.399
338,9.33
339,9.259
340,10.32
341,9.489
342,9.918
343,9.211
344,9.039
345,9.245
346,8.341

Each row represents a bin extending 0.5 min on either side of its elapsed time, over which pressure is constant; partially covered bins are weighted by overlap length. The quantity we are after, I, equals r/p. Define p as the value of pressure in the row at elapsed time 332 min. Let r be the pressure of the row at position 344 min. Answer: 0.97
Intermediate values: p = 9.357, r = 9.039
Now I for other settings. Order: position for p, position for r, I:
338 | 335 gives 1.07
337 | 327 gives 1.05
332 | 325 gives 1.13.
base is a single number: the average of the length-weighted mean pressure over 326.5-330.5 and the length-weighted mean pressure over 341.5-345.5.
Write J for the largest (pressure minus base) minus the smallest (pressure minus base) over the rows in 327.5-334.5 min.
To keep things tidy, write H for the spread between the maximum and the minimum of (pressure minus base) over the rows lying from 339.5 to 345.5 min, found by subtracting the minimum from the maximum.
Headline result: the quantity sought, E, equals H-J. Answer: 0.4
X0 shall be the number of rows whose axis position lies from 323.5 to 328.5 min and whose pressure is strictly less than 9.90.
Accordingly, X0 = 2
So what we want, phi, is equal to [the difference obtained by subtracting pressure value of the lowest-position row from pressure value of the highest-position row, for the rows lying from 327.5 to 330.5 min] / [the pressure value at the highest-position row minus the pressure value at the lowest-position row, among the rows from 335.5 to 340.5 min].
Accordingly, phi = 0.4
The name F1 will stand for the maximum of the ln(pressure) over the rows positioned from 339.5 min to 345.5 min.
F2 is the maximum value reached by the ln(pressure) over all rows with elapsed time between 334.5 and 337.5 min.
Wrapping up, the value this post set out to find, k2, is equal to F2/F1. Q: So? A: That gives 0.99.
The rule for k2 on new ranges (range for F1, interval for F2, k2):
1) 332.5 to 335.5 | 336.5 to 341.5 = 1.01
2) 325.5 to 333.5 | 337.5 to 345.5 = 0.99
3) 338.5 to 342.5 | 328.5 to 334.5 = 1.00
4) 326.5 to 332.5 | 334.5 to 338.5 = 0.99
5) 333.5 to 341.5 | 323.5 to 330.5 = 1.03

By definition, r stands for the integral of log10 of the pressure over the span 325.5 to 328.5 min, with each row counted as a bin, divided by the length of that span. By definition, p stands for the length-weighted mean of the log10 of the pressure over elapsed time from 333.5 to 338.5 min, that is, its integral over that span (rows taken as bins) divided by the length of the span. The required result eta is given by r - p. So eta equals 0.022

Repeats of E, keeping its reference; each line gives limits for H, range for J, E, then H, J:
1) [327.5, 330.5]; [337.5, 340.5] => -0.6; 0.5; 1.06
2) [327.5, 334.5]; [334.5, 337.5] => -0.2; 0.9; 1.08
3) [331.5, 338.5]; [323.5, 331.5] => -0.4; 1.1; 1.48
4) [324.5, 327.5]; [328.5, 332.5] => -0.1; 0.7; 0.86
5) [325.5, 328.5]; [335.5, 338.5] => 0.4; 0.9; 0.50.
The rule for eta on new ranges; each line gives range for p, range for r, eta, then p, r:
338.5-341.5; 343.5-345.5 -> -0.025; 0.99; 0.96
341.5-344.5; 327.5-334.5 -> 0.020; 0.97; 0.99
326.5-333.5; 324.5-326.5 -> 0.030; 0.99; 1.02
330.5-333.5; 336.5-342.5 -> -0.011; 0.99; 0.98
